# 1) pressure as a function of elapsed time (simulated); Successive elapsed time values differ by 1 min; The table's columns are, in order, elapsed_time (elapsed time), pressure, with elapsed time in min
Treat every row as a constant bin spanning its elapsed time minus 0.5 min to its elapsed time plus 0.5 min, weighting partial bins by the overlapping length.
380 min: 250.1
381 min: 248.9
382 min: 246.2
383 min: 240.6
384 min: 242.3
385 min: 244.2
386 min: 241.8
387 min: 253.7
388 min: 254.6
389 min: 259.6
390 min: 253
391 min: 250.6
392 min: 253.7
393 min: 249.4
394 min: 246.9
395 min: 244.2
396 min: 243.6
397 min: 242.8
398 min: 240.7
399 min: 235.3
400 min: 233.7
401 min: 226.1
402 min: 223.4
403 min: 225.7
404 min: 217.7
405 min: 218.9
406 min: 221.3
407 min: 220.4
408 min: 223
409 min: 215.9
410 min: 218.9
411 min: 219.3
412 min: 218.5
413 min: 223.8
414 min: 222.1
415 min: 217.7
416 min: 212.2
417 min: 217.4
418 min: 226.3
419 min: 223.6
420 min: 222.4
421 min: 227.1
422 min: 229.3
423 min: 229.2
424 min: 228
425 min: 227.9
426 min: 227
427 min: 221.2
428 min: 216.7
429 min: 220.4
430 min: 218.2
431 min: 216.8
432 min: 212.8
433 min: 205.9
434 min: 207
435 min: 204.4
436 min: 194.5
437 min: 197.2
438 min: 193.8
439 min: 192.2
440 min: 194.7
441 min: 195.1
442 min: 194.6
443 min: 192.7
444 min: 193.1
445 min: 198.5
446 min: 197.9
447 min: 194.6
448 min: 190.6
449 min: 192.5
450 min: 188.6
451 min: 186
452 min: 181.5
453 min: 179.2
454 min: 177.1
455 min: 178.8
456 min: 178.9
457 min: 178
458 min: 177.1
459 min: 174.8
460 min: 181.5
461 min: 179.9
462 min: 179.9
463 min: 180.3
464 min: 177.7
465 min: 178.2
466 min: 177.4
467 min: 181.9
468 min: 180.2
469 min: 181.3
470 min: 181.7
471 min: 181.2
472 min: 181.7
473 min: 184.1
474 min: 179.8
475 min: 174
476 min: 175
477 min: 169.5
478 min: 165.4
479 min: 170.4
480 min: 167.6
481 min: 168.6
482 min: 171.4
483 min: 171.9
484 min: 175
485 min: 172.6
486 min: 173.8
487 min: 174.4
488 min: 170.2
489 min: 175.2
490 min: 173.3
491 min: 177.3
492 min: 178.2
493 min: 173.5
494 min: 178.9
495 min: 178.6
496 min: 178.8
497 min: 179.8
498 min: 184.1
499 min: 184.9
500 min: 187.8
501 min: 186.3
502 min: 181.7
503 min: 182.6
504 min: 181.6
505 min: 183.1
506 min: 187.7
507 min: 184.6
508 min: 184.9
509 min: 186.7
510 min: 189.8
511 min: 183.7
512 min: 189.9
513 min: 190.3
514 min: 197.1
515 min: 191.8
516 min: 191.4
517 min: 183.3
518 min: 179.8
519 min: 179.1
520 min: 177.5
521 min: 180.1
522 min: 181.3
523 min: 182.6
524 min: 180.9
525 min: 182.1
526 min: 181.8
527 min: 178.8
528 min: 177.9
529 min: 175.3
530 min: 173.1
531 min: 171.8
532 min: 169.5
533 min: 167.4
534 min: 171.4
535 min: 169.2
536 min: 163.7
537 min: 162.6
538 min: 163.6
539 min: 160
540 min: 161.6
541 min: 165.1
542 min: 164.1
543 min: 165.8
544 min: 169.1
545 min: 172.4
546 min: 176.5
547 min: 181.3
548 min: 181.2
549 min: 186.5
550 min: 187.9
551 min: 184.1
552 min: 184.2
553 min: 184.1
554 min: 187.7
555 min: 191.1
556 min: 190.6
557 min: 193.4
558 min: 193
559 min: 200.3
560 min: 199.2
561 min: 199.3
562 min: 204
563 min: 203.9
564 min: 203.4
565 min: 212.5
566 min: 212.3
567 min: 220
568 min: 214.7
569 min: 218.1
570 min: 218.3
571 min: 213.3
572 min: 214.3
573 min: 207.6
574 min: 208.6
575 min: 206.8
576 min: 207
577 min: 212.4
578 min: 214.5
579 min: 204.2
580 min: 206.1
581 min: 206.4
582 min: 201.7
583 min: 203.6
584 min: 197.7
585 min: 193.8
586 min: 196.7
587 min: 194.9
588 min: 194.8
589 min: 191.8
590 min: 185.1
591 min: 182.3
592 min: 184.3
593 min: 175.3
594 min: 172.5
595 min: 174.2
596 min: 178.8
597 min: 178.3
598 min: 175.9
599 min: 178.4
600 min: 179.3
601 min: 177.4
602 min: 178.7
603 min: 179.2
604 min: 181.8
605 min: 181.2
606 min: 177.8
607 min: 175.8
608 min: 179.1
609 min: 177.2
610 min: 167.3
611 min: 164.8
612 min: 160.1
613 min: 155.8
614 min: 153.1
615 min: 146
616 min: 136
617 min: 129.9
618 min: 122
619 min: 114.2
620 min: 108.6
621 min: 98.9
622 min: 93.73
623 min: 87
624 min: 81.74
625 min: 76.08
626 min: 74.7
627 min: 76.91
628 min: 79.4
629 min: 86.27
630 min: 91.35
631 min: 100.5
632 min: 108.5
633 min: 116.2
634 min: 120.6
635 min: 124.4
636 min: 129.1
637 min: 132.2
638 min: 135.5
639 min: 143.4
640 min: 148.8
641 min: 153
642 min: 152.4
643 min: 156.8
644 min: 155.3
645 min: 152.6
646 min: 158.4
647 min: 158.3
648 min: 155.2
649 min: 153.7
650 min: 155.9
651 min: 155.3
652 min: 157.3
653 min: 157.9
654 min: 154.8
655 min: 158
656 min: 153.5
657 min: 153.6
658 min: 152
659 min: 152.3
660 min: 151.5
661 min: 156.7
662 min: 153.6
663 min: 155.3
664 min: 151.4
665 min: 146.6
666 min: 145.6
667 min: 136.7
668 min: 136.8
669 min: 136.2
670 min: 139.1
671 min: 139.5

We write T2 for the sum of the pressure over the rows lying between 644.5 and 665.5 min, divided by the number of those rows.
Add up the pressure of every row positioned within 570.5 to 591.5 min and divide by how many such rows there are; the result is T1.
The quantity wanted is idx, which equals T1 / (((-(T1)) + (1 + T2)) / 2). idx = -9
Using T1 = 202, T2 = 154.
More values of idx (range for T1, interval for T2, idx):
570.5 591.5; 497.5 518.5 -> -27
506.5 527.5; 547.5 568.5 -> 28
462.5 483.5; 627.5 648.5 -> -8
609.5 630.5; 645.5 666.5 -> 6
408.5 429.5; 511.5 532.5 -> -11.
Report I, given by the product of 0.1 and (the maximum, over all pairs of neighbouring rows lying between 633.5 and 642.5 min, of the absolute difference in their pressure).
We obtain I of 0.79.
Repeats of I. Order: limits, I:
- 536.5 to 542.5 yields 0.36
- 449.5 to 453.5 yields 0.45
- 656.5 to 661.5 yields 0.52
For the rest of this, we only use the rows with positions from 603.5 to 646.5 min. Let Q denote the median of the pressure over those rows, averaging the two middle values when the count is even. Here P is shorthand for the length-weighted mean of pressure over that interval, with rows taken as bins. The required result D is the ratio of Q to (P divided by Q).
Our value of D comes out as 139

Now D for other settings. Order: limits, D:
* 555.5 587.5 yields 205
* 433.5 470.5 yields 177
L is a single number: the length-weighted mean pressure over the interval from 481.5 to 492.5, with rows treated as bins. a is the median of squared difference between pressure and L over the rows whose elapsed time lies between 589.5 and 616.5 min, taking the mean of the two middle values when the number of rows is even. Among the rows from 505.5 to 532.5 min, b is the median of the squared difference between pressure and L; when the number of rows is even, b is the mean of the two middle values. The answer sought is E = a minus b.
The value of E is -39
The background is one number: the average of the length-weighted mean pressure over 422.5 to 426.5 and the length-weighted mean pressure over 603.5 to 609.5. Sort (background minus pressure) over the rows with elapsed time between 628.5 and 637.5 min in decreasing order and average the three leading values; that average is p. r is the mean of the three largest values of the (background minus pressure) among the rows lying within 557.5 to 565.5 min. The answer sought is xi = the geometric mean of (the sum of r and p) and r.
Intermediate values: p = 111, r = 6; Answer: 27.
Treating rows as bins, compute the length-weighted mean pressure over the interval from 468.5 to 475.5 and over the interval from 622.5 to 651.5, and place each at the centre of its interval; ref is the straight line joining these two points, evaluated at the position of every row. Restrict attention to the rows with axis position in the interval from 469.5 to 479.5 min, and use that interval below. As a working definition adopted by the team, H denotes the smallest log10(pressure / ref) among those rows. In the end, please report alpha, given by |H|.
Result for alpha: 0.033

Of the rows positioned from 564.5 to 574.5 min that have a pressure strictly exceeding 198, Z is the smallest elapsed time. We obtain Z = 565 min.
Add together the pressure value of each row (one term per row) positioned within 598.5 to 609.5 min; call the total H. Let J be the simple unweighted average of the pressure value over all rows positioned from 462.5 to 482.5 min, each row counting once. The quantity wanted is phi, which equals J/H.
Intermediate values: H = 1966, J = 176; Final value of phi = 0.09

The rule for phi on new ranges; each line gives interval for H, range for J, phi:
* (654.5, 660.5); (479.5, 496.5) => 0.19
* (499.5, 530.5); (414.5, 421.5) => 0.04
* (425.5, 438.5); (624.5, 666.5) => 0.05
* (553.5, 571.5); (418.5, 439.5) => 0.06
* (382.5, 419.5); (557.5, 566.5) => 0.02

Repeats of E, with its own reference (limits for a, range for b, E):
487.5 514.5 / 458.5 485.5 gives 50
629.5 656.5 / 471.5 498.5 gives 424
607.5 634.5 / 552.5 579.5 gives 2488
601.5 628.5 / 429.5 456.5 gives 358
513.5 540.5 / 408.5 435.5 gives -2009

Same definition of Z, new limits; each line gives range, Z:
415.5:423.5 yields 416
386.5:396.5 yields 387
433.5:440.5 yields 434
